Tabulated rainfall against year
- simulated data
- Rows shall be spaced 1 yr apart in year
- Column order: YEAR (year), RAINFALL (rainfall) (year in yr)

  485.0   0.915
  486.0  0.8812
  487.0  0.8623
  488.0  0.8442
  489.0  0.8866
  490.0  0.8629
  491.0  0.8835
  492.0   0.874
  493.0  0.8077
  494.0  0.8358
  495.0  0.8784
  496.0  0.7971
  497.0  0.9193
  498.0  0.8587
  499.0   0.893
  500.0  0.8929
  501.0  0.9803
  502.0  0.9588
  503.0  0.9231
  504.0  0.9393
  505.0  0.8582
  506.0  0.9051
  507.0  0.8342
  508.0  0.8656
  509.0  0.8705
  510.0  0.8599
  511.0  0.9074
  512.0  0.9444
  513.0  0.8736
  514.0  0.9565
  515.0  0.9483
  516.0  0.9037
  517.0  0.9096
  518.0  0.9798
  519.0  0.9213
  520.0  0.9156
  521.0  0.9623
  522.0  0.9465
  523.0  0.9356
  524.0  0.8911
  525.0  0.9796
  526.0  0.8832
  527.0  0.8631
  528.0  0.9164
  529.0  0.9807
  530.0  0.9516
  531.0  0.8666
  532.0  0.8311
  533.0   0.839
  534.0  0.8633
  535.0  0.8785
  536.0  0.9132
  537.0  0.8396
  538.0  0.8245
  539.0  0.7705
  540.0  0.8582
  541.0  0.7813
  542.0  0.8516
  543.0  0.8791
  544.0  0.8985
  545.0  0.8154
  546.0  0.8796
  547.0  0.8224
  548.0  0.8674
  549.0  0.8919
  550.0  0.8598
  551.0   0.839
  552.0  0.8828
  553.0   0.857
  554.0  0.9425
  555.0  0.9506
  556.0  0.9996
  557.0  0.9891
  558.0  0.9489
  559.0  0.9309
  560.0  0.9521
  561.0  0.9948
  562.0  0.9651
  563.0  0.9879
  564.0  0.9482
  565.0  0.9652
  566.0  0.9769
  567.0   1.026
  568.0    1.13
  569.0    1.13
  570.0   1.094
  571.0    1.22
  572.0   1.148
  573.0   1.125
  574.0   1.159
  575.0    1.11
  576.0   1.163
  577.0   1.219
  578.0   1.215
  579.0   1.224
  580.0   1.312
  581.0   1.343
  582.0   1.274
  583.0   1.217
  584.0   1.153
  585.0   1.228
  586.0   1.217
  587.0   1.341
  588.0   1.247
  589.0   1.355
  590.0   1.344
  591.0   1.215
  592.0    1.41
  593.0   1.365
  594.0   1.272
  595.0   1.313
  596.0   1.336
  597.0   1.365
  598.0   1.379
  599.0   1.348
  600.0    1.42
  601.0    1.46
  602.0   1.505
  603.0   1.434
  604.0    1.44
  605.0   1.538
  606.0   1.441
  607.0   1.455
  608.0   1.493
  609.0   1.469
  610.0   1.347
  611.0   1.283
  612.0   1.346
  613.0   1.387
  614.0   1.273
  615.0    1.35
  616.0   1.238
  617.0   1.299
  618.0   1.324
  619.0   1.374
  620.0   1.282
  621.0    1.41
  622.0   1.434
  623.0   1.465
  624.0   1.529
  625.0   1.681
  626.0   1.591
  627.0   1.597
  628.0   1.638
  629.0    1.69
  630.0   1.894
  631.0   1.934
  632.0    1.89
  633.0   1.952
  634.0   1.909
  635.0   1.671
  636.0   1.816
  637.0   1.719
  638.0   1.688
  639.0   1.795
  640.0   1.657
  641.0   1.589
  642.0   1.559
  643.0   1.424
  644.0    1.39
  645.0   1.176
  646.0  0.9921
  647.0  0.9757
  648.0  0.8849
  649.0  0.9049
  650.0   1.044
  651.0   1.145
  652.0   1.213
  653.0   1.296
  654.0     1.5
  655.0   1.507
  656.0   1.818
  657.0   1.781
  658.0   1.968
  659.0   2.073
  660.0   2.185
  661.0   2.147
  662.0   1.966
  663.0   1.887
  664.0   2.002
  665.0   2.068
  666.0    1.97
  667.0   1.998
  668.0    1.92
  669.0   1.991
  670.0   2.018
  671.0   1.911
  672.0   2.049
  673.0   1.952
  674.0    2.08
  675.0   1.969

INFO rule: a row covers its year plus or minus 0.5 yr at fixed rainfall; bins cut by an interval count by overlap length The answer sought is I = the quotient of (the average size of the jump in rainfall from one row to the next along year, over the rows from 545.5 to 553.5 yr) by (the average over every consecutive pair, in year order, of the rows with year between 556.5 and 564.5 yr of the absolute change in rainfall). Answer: 1.2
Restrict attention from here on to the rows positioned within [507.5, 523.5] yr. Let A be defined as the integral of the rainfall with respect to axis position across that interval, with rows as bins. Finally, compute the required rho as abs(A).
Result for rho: 15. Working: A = 15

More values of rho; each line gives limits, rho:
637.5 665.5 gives 44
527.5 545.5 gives 16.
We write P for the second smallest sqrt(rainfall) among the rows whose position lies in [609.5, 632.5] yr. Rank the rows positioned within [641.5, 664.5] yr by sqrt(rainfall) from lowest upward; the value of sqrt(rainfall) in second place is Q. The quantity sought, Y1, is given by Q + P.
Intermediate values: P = 1.13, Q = 0.95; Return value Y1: 2.08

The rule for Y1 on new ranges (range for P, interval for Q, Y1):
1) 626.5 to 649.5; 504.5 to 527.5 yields 1.88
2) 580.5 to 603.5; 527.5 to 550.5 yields 1.99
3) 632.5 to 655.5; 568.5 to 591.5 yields 2.00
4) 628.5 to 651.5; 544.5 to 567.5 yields 1.86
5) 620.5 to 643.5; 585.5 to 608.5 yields 2.30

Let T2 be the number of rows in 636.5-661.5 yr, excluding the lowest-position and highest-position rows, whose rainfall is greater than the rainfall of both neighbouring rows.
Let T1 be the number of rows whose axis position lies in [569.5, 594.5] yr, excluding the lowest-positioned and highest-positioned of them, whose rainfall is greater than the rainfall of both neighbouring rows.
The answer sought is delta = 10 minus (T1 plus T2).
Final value -1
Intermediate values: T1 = 8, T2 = 3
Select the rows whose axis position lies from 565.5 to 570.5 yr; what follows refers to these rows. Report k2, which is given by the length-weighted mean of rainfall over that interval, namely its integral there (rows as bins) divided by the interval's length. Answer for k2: 1.07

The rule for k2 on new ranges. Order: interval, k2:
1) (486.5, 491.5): 0.87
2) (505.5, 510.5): 0.87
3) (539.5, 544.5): 0.85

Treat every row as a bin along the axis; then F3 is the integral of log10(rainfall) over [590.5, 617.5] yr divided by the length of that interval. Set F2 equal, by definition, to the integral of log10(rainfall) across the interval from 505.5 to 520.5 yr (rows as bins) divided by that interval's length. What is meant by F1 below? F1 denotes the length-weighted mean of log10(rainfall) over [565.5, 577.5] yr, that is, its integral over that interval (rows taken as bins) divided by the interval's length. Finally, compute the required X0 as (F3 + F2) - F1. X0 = 0.0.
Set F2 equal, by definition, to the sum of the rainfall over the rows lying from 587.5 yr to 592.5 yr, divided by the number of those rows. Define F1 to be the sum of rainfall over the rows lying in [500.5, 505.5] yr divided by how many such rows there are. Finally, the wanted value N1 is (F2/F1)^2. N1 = 2.0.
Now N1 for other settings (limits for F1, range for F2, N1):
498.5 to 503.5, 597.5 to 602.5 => 2.3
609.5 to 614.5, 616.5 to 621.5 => 1.0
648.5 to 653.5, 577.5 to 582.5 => 1.3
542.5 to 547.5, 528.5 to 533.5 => 1.1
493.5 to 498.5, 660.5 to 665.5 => 5.5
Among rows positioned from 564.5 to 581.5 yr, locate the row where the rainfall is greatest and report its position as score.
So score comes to 581.0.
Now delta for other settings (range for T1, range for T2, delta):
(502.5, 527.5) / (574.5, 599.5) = -5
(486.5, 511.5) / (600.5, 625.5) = -5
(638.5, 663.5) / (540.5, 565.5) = 1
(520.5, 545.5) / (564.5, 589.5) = -1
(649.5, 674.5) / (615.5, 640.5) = -2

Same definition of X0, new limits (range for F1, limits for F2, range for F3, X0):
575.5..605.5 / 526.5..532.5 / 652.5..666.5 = 0.1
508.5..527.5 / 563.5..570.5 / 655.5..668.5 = 0.3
